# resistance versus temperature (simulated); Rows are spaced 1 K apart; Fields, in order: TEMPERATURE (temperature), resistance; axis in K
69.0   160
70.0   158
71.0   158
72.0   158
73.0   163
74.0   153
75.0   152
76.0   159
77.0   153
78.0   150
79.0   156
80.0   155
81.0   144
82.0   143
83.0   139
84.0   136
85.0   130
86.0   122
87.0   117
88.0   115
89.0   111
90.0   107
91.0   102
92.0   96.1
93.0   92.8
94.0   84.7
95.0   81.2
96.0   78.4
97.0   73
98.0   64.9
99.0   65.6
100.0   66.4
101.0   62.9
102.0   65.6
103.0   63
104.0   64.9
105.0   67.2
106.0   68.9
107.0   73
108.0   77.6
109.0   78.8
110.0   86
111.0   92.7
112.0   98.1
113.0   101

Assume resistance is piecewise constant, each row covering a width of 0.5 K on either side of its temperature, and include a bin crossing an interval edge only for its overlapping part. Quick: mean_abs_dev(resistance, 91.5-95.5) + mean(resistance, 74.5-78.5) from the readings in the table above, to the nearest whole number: 159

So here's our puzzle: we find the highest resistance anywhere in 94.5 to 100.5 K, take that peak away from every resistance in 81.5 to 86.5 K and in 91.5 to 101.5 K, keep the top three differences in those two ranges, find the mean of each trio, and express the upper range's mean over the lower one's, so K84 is 0.2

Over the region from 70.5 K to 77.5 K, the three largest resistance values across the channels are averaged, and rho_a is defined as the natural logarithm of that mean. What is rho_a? 5.08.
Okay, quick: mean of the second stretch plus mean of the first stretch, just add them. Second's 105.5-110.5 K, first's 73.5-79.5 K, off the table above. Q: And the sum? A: 231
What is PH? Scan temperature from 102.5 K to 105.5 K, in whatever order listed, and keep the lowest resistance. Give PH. 63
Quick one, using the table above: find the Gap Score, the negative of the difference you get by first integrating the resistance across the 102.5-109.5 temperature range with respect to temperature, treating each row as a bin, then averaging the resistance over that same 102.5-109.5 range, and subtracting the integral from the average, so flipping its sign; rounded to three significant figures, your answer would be 423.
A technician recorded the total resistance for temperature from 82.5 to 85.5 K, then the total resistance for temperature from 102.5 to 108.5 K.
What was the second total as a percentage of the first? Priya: 102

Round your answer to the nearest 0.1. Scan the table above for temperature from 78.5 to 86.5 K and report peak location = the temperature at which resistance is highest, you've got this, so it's 79.0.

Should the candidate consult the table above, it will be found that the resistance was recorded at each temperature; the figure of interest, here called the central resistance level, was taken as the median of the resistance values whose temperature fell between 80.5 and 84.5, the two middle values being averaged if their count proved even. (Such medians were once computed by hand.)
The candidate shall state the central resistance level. 141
